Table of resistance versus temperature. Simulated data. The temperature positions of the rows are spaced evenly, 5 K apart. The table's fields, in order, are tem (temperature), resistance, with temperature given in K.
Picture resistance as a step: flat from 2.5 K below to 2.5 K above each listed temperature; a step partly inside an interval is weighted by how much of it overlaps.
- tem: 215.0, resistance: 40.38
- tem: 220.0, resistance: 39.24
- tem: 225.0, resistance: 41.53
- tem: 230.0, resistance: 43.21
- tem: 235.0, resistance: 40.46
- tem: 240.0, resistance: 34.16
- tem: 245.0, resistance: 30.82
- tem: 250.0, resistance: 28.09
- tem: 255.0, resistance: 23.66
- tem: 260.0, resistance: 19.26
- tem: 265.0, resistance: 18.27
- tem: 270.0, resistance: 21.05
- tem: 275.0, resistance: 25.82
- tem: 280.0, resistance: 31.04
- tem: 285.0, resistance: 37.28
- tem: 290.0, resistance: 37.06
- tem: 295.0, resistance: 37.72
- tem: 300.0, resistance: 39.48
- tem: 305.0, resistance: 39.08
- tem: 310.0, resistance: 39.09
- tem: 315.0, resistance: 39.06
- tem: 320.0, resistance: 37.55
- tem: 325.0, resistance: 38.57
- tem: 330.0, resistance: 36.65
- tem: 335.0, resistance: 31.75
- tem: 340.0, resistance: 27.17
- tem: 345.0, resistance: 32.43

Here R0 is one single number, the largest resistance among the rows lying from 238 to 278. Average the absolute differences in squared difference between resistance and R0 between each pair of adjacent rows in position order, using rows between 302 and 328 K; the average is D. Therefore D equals 5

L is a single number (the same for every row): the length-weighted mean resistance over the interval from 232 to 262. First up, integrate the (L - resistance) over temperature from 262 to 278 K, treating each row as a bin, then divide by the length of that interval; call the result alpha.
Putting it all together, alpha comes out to 8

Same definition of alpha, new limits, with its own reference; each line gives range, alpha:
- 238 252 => -1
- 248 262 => 6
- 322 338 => -6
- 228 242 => -10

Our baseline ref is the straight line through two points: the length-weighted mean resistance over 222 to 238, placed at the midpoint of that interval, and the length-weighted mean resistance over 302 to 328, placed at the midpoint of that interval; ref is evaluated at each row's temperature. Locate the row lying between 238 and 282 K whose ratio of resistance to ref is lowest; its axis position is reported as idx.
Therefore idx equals 265.0 K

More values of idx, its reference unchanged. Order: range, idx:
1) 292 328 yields 295.0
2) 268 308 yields 270.0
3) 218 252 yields 250.0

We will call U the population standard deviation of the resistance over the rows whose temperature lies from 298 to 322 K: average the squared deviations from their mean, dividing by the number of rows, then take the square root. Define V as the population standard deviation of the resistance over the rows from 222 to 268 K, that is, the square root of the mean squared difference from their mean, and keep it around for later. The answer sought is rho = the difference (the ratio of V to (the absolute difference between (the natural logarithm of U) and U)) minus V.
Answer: -1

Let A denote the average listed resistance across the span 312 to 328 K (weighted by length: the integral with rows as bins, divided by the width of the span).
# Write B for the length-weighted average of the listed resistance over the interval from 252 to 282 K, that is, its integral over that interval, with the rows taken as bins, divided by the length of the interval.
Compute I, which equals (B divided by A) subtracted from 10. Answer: 9.40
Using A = 38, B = 23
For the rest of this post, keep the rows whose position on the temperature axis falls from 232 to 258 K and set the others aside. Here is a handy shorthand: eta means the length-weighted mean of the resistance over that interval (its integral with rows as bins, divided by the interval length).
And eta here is 31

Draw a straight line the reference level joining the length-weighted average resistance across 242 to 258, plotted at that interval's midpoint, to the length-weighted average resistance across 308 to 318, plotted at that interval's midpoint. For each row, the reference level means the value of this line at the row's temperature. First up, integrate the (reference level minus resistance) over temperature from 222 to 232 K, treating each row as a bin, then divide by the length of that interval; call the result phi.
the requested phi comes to -19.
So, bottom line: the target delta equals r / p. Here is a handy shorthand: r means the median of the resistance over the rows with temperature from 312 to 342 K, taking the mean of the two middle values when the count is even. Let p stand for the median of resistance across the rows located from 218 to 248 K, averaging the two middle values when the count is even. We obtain 0.93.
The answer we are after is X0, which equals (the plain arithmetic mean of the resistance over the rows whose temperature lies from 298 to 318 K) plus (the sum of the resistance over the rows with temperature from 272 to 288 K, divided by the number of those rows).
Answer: 70.6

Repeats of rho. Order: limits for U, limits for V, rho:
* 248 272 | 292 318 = 0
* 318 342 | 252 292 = -5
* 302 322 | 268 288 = 0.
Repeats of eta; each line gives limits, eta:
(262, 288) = 27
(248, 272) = 22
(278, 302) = 37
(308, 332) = 38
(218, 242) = 40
